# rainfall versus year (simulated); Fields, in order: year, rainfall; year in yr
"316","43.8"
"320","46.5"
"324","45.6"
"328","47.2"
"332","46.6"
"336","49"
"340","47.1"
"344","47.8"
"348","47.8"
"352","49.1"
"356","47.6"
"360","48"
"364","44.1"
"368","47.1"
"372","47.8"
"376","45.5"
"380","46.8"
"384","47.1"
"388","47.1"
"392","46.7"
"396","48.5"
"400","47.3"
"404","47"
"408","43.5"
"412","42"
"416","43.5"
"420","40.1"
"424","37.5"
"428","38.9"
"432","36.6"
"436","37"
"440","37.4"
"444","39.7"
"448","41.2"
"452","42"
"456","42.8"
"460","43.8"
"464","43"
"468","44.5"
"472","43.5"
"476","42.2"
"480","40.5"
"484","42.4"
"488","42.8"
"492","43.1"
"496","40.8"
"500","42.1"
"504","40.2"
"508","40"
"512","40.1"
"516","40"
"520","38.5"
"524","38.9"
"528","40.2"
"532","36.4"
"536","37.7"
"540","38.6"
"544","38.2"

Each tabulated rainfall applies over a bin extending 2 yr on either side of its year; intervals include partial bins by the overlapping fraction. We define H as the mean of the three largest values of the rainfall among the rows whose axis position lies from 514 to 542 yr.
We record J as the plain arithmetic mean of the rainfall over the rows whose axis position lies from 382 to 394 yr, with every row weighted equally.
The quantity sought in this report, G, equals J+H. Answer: 86.7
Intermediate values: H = 39.7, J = 47.0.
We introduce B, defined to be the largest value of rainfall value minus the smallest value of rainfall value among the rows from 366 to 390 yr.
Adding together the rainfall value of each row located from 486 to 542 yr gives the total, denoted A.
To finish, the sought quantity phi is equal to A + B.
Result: 562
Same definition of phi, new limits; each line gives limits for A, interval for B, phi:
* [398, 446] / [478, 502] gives 493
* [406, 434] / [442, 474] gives 287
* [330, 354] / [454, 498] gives 291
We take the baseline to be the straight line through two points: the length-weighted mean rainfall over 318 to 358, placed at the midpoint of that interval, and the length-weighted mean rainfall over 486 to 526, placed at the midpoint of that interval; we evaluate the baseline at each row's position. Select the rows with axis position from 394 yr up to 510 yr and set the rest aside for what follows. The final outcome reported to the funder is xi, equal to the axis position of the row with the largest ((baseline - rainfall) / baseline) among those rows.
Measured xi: 432 yr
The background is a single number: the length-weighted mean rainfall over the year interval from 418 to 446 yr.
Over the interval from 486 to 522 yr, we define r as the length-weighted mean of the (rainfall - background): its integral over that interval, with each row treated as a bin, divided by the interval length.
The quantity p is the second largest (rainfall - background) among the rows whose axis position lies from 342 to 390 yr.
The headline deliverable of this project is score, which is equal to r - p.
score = -7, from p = 10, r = 3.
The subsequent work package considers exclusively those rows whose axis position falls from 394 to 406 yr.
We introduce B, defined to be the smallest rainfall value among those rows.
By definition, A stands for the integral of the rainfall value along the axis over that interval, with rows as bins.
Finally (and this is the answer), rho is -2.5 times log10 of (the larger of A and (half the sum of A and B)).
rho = -6.89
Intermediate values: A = 571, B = 47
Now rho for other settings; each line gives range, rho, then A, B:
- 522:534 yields -6.66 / 462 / 36.4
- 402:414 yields -6.81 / 530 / 42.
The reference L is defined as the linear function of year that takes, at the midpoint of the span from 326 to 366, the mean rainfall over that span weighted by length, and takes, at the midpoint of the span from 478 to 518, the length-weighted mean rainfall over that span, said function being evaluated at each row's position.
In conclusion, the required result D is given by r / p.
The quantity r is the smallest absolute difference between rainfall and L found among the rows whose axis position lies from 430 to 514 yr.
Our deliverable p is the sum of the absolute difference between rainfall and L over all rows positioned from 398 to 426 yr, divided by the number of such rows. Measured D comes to 0.03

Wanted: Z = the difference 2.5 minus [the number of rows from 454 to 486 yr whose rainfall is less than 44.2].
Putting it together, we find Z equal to -4.5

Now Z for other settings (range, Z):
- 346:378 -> 1.5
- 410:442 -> -5.5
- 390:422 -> -1.5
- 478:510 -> -5.5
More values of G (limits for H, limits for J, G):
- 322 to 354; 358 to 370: 95.0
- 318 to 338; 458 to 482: 90.5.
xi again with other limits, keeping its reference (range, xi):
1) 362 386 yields 364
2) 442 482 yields 444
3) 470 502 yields 480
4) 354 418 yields 412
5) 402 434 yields 432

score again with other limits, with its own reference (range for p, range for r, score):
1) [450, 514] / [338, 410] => 3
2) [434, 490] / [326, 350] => 4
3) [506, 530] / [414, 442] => -1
